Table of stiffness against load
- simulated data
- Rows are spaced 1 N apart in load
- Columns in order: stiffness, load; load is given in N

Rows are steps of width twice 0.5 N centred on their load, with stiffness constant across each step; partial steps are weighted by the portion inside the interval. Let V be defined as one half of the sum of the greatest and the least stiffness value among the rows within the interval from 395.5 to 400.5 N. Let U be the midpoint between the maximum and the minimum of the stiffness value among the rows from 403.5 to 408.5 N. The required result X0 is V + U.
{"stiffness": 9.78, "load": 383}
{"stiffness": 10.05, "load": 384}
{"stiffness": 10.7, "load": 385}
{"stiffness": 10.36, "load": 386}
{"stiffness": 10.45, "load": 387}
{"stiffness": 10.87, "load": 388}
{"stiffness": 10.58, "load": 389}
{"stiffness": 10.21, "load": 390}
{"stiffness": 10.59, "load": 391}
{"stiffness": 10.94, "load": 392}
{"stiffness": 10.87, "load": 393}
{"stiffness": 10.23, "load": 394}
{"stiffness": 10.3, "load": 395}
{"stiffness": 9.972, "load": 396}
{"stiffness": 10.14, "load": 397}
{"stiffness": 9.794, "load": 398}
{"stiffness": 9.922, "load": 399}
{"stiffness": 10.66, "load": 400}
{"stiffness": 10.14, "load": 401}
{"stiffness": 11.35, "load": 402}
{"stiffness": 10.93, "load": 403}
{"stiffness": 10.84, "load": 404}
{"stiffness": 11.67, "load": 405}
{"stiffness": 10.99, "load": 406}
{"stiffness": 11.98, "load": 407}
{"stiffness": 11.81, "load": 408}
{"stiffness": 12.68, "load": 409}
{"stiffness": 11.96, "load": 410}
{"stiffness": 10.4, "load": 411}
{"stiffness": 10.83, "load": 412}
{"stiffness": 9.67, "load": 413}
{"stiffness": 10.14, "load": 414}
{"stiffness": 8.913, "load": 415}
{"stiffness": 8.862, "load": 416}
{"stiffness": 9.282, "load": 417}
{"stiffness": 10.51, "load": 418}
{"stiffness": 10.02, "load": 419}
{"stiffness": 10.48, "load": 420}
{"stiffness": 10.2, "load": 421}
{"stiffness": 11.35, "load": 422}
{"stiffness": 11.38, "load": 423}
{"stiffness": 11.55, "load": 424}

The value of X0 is 21.6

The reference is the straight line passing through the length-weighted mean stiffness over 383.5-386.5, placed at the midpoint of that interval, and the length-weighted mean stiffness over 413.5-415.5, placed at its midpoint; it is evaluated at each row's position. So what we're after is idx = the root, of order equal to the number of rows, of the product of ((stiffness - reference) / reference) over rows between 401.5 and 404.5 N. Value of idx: 0.12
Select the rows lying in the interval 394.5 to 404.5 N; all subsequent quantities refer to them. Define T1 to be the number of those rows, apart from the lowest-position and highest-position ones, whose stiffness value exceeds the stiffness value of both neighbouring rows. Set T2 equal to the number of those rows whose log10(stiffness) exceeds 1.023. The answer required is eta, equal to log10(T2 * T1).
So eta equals 1.08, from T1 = 3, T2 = 4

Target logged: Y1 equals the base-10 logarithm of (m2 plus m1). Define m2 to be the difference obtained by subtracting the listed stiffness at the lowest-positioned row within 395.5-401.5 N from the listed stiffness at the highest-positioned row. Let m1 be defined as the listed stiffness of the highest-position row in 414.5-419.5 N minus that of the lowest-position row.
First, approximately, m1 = 1.11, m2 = 0.2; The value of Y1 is 0.1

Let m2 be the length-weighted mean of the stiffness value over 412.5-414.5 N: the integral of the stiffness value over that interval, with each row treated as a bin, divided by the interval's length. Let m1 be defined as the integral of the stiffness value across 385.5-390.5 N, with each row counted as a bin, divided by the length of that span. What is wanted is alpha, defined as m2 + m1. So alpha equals 20.4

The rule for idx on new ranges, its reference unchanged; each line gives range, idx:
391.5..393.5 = 0.07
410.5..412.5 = 0.10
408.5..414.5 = 0.09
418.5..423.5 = 0.13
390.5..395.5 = 0.03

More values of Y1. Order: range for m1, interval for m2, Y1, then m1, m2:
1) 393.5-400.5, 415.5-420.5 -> 0.3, 0.43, 1.6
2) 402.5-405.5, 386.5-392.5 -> 0.1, 0.74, 0.5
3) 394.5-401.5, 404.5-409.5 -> -0.1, -0.16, 1.0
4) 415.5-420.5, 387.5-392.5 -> 0.2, 1.62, 0.1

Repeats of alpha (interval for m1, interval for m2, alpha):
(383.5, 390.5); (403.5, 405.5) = 21.7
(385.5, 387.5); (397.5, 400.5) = 20.5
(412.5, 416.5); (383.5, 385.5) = 19.8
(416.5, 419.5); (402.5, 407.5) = 21.2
